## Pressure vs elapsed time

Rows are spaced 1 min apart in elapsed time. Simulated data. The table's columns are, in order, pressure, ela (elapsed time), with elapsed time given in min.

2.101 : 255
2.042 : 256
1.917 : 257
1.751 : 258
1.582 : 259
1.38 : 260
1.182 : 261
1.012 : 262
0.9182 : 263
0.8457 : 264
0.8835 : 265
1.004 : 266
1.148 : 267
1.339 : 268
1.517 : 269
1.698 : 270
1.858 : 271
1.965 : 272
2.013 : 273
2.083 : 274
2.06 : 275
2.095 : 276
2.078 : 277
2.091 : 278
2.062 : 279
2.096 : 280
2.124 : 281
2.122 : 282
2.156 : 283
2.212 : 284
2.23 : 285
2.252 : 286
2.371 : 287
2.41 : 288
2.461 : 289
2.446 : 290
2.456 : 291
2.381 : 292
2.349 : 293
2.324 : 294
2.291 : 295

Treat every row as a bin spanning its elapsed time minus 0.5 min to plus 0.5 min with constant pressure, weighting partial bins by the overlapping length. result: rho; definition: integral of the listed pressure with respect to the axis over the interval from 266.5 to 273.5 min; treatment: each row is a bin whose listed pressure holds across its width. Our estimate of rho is 12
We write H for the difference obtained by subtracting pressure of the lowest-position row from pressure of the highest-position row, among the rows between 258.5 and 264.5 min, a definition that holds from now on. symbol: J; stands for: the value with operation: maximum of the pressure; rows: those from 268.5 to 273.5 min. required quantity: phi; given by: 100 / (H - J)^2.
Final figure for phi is 13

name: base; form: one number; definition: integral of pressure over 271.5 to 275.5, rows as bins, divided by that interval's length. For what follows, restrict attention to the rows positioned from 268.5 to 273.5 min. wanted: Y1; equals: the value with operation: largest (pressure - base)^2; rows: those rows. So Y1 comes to 0.3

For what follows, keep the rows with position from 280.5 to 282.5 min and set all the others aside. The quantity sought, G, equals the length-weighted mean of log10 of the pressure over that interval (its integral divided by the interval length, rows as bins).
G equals 0.33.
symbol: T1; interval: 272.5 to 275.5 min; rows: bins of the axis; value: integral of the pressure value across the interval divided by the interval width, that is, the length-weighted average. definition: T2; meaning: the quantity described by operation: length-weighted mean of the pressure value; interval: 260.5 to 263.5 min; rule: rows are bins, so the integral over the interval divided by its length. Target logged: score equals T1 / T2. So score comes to 1.98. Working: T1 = 2.05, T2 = 1.04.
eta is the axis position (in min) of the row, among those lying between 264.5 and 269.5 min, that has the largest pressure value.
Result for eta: 269 min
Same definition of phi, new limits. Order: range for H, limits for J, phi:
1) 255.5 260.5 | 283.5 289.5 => 10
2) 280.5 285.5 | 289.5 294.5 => 18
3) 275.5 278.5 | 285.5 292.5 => 16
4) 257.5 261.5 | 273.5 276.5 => 14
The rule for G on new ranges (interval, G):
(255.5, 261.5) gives 0.21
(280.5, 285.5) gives 0.34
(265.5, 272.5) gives 0.17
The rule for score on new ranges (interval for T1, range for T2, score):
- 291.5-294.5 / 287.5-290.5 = 0.96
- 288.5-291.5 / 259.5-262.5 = 2.06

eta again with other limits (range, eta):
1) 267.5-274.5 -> 274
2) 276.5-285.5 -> 285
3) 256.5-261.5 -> 257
